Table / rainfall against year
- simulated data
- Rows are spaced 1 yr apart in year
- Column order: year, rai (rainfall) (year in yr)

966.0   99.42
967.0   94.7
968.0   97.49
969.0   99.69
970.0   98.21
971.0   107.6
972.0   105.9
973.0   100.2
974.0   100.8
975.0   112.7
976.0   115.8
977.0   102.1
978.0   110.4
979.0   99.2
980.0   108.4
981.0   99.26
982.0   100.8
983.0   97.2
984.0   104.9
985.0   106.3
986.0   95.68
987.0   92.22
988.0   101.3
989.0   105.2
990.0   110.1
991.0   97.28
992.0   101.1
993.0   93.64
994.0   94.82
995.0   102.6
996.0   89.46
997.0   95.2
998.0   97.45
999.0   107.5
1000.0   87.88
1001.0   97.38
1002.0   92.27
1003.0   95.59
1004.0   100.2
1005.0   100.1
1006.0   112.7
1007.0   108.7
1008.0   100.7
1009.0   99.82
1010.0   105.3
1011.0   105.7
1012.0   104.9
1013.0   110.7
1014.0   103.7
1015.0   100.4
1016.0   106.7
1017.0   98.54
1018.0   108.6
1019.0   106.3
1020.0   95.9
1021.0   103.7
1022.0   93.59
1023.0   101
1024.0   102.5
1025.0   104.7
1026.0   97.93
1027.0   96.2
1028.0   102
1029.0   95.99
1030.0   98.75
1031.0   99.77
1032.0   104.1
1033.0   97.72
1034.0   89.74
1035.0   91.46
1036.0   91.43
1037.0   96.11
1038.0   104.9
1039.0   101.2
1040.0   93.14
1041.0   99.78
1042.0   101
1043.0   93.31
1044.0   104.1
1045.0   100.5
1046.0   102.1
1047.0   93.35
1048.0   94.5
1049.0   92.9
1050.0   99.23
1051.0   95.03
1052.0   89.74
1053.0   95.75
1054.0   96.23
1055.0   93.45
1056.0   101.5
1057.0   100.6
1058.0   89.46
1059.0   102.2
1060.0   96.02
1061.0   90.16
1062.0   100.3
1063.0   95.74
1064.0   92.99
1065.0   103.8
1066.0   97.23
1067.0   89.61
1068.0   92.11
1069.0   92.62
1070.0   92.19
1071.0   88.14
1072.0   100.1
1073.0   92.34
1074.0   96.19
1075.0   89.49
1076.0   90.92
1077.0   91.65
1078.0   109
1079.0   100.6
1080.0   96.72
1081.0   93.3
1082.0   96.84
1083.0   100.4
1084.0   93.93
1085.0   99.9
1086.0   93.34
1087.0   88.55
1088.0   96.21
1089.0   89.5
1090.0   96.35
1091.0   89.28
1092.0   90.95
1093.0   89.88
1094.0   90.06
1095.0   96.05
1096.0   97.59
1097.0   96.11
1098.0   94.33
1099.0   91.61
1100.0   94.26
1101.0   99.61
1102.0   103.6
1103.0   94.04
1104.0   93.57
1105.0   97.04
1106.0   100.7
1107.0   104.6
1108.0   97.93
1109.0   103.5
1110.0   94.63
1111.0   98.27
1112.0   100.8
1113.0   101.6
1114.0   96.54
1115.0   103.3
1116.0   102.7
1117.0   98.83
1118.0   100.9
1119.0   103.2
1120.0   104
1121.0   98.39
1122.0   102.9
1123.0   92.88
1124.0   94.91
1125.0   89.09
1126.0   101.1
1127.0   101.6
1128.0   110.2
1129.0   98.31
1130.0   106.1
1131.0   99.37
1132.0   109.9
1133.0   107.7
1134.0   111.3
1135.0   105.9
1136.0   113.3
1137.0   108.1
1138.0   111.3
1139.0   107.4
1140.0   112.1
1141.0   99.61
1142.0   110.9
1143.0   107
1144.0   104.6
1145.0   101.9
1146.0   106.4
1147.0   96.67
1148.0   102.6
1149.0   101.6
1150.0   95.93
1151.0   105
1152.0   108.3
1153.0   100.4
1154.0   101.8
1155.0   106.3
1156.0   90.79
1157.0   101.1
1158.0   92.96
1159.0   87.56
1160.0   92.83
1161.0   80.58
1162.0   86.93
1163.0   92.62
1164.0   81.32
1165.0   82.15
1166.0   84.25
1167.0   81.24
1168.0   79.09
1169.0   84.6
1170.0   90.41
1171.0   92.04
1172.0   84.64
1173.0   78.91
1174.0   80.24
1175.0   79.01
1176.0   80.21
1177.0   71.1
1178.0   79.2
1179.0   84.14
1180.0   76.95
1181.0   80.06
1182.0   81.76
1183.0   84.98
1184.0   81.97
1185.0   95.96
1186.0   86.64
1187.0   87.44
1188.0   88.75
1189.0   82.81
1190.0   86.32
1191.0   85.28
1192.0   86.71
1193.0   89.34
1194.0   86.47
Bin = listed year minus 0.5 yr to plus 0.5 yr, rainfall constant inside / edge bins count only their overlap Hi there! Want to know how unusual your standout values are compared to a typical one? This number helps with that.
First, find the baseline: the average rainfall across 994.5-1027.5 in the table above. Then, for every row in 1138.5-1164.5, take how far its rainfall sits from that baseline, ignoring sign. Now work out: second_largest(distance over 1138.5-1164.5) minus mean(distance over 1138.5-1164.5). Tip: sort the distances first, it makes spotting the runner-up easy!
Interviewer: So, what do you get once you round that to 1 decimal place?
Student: 12.9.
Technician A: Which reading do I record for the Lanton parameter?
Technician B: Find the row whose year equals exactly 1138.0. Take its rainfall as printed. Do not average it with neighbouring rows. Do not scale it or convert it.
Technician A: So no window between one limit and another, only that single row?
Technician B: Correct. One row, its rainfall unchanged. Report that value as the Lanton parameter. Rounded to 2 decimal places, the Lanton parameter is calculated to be 111.30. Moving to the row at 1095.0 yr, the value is 96.05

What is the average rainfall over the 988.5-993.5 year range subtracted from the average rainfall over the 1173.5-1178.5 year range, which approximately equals -24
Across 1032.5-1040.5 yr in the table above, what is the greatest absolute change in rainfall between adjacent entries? 9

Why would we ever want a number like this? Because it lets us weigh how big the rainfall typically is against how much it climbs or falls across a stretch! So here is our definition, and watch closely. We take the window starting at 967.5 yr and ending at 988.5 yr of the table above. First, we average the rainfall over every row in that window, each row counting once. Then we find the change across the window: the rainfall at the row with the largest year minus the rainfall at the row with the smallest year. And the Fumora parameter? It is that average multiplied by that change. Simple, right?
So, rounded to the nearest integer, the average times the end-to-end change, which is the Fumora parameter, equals 391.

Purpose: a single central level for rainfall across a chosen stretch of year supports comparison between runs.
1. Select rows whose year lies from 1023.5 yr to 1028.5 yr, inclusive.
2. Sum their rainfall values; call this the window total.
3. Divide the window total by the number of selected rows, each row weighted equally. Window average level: 100.7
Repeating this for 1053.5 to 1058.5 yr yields 96.2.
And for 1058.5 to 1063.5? 96.9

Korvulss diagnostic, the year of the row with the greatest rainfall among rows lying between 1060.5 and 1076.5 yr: 1065.0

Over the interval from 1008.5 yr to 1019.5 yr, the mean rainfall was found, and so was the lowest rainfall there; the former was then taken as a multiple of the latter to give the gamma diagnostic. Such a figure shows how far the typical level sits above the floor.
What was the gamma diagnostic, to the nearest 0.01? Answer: 1.06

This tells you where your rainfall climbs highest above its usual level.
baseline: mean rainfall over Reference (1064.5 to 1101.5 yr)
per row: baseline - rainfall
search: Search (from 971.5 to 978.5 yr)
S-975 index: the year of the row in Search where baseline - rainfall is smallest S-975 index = 976.0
